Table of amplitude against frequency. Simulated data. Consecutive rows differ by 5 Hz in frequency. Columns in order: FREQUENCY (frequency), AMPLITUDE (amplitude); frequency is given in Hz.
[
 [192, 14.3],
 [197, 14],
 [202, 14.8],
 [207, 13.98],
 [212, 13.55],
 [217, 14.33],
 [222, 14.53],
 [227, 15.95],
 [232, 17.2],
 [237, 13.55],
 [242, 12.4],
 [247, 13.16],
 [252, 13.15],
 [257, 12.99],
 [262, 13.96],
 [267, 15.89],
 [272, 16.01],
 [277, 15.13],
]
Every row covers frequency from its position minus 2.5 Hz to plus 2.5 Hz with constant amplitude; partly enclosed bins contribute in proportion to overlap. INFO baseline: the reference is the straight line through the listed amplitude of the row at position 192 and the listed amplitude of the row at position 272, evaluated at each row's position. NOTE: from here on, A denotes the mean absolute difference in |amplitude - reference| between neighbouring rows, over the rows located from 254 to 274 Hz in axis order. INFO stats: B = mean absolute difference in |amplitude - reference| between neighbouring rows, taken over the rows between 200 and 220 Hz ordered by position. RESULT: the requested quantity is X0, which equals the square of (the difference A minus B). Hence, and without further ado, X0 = 0.14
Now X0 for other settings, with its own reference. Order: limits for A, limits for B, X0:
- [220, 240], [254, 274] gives 0.06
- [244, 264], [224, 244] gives 0.25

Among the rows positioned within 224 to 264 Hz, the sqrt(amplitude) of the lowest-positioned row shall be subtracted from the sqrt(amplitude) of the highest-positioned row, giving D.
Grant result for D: -0.3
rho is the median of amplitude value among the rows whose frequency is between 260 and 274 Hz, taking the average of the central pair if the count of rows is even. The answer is 15.9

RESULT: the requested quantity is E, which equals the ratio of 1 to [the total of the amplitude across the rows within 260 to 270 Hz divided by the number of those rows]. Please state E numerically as 0.067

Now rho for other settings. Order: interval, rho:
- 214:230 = 14.5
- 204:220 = 14.0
